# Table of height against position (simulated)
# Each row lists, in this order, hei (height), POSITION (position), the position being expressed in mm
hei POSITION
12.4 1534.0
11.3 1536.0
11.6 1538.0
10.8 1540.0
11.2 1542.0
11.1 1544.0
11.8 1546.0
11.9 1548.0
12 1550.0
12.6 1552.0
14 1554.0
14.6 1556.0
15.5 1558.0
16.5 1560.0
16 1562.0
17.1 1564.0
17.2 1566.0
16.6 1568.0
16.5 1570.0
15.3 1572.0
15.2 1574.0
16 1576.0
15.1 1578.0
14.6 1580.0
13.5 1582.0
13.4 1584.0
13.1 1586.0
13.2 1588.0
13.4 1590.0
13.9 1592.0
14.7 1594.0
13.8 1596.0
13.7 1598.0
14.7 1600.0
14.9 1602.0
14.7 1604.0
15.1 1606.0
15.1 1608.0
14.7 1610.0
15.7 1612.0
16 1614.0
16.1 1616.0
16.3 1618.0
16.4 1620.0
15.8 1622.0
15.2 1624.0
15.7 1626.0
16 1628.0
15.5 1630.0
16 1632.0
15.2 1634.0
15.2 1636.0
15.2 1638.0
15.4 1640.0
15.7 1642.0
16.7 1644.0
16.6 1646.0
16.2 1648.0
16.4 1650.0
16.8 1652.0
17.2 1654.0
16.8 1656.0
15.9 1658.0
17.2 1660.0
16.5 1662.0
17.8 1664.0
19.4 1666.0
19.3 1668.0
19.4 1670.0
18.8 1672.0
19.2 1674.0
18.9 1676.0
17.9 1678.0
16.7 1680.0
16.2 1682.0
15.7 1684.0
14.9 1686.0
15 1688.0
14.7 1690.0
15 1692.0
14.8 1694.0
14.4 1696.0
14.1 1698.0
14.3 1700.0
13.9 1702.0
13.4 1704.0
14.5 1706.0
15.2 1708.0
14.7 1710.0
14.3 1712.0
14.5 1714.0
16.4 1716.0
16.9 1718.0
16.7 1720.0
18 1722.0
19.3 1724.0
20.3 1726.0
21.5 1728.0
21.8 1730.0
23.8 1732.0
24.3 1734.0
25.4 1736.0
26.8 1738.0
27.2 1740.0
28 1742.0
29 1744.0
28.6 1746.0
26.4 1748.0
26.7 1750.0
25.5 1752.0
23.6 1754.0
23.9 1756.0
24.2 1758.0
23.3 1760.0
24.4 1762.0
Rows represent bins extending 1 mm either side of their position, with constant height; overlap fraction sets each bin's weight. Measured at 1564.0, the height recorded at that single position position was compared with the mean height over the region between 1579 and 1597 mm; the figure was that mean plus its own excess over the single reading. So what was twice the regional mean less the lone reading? 10.4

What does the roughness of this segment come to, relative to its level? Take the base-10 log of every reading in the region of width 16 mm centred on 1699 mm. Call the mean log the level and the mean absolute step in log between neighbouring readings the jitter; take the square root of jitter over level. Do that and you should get 0.109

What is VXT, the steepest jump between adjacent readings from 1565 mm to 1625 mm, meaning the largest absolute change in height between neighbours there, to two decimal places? 1.20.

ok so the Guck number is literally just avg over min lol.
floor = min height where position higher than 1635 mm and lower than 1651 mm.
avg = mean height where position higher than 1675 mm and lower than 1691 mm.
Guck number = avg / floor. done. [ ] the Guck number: 1.1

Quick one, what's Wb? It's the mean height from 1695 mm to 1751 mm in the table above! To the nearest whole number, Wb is 20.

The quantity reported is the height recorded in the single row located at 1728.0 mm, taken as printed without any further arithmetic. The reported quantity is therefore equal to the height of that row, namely 21.5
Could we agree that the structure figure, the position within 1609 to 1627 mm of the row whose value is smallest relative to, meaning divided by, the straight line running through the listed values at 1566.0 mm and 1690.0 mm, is 1610.0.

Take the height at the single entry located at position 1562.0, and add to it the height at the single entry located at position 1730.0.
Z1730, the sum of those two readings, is 38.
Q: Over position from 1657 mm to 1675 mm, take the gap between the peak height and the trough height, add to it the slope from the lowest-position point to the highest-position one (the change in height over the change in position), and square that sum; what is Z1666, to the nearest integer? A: 14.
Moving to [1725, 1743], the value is 67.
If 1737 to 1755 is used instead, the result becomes 27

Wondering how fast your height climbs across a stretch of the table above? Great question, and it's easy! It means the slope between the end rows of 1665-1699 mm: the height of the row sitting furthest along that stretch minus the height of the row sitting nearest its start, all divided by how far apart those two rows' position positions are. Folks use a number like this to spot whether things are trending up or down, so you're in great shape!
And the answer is -0.17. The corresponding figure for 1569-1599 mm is -0.10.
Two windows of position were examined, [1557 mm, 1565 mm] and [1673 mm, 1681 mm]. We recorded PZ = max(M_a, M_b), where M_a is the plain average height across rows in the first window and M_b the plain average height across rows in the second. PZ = 18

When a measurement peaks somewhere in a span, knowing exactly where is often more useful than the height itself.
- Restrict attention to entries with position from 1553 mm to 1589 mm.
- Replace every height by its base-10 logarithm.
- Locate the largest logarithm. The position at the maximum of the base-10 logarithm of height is 1566.0 mm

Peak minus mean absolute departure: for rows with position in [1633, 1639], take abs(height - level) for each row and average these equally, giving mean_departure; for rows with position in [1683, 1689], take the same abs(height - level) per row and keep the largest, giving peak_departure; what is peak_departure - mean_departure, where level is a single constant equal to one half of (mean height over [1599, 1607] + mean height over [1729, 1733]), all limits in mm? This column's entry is 0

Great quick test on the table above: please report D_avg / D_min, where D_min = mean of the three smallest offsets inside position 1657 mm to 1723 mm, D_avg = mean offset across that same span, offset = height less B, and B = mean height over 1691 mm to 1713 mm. -2.9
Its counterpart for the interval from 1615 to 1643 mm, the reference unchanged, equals 1.6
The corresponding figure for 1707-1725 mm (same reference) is 22.0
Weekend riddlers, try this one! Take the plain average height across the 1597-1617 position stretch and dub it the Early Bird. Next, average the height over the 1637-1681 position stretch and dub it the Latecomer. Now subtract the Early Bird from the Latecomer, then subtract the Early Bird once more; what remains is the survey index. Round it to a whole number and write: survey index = -13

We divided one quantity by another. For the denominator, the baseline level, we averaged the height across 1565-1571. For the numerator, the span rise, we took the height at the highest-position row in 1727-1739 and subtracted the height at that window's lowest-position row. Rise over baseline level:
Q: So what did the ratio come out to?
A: 0.3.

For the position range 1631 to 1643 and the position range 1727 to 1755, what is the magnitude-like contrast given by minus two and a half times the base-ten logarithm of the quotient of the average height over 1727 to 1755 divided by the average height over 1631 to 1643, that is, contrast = -0.5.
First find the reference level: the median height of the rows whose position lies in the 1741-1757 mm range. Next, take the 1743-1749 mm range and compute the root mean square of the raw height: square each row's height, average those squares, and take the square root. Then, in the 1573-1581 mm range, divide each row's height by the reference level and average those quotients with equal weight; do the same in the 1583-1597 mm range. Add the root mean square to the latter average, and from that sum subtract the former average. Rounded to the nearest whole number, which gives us 28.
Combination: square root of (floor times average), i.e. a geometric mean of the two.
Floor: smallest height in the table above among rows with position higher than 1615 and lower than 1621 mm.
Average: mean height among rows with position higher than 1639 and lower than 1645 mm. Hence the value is 16.0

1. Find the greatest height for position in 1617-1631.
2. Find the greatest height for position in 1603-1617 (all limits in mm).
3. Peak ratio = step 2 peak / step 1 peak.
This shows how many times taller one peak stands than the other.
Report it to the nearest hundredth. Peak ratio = 0.98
